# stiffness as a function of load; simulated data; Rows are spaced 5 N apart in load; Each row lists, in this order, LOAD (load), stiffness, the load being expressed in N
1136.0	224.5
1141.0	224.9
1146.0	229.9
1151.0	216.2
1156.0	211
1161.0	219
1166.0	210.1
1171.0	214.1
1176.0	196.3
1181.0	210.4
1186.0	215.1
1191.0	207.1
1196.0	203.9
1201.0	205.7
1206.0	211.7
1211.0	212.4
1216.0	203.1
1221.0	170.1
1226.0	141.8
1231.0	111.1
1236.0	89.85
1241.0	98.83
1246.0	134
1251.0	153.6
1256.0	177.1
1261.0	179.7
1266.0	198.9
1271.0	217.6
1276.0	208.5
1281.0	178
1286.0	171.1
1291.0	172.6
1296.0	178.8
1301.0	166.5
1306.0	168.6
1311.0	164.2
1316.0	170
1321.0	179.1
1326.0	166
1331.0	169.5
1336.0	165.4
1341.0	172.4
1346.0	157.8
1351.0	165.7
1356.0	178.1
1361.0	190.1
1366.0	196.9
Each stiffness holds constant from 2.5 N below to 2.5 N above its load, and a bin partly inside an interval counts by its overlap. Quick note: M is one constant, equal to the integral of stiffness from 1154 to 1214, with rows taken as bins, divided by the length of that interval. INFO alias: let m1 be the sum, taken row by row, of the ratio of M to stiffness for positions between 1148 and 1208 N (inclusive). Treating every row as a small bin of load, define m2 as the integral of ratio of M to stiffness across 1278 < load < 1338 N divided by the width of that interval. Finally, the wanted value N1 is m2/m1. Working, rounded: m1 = 12.0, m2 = 1.2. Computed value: 0.102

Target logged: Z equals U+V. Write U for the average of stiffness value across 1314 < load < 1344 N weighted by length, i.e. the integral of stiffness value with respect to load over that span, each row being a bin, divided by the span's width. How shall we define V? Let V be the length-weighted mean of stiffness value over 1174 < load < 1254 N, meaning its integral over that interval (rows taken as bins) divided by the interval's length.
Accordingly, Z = 343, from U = 170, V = 173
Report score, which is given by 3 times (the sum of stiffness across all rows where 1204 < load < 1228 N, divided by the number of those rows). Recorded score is 563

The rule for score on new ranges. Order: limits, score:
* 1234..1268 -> 442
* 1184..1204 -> 624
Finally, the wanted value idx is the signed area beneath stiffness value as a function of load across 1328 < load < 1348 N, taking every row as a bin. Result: 3330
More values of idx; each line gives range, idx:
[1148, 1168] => 4291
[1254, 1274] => 3882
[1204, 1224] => 3952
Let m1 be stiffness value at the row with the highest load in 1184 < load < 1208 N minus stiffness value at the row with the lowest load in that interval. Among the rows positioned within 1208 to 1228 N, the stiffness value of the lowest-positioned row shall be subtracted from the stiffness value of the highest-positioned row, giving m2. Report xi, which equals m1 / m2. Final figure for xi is 0.0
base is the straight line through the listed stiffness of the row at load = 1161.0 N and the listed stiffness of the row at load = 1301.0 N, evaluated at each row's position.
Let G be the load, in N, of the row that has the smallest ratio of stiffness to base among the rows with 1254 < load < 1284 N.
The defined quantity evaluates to 1256.0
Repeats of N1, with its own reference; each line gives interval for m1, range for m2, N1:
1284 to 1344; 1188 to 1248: 0.094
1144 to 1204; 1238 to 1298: 0.107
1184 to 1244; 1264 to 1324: 0.073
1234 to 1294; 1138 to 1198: 0.060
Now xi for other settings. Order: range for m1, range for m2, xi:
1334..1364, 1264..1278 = 2.6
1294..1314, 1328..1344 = -5.0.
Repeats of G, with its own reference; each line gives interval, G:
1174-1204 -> 1176.0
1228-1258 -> 1236.0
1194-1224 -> 1221.0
